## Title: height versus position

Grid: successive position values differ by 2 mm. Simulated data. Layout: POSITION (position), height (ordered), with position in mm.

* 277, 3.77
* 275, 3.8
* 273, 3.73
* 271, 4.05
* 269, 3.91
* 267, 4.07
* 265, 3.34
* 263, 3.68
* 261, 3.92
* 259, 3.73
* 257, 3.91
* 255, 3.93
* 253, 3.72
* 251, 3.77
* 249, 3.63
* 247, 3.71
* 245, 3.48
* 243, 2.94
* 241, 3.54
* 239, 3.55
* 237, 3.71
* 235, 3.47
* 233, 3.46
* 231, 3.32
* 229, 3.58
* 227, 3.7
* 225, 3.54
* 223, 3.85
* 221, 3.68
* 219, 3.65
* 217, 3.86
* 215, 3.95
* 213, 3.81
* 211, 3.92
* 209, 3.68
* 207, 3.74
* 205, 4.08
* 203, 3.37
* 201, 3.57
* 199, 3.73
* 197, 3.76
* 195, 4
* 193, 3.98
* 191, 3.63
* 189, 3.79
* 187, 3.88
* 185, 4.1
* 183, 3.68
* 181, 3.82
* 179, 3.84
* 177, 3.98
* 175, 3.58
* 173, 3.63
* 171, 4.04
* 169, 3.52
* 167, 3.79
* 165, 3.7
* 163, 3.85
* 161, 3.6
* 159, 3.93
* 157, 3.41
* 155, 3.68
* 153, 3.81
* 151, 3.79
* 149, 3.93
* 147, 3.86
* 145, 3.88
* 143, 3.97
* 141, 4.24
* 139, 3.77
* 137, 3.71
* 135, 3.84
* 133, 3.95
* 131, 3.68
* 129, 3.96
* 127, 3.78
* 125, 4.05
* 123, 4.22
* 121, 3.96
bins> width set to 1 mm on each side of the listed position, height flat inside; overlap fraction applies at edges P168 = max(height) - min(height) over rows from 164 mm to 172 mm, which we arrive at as 0.52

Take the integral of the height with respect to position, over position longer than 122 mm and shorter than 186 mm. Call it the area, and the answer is 245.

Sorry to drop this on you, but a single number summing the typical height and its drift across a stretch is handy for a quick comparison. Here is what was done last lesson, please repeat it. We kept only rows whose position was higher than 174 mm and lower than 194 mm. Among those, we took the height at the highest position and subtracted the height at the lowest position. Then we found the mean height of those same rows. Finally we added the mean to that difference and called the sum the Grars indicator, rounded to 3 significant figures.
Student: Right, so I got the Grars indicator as 4.23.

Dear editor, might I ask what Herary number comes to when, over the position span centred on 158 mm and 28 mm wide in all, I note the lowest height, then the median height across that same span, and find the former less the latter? -0.39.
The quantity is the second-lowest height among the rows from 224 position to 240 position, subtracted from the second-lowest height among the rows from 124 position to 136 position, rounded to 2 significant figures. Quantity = 0.32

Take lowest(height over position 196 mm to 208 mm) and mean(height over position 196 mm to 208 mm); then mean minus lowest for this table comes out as 0.338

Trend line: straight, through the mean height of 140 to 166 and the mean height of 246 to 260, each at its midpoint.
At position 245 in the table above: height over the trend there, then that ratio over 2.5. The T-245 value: 0.369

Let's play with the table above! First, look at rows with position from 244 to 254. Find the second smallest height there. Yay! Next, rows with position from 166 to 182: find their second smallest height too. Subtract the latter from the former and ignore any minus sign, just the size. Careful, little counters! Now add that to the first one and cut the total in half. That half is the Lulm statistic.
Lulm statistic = 1.84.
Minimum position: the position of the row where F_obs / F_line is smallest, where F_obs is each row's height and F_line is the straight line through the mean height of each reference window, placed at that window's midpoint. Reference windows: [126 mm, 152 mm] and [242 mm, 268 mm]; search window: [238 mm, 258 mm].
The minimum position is 243 mm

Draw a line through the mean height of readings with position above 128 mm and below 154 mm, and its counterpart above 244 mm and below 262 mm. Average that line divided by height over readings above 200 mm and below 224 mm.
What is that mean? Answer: 1.01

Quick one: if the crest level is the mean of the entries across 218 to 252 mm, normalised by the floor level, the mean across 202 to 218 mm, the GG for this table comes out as 0.94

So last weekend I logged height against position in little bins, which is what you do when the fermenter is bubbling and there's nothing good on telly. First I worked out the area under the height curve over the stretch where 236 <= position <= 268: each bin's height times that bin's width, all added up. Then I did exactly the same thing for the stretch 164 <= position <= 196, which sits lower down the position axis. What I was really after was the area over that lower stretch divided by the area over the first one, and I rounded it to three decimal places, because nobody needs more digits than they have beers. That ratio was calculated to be 1.040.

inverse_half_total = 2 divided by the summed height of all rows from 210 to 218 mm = 0.13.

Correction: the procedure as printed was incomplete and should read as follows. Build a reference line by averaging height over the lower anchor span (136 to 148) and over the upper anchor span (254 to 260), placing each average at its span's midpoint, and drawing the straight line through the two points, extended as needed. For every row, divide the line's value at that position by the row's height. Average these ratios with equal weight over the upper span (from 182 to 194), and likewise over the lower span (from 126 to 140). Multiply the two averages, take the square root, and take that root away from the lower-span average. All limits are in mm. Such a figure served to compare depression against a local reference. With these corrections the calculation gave 0.01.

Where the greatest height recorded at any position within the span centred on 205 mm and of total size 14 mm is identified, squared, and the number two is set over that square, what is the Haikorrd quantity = 0.120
